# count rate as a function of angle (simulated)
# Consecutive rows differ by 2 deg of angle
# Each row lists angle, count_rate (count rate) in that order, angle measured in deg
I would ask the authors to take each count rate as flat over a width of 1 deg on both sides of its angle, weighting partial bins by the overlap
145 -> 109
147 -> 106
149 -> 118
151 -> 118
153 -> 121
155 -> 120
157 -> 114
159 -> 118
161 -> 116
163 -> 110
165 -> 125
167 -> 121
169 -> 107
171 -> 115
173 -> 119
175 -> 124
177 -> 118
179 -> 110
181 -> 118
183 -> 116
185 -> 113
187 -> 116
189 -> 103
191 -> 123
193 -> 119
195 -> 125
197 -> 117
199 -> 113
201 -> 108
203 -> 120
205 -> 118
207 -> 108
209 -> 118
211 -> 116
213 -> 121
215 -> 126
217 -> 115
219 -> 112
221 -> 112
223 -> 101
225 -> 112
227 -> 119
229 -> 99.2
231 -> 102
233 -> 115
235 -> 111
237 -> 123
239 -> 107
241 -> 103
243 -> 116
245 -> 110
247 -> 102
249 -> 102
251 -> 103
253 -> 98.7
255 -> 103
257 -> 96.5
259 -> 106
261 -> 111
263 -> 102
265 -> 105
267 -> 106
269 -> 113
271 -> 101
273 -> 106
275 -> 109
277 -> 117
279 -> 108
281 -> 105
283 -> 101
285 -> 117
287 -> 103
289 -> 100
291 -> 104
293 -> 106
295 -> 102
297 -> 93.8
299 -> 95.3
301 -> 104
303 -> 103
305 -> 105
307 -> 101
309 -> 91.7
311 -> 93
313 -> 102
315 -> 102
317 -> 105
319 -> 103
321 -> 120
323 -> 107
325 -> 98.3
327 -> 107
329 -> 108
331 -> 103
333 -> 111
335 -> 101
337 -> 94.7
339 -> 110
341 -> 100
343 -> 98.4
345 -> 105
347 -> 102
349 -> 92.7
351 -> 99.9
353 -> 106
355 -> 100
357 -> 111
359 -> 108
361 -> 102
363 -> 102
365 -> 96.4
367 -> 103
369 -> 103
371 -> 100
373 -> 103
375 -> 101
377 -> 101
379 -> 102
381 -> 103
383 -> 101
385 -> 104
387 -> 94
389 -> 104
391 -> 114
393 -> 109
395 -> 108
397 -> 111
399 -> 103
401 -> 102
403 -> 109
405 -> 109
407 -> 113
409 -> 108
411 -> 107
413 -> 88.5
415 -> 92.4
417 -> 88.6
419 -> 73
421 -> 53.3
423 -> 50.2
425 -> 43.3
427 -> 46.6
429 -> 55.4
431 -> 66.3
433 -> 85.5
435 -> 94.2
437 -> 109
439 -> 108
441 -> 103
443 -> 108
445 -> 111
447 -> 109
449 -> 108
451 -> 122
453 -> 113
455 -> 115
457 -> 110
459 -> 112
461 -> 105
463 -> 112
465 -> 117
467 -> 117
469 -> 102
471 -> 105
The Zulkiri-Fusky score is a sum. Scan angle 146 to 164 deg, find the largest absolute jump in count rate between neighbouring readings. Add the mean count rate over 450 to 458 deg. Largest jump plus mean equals 127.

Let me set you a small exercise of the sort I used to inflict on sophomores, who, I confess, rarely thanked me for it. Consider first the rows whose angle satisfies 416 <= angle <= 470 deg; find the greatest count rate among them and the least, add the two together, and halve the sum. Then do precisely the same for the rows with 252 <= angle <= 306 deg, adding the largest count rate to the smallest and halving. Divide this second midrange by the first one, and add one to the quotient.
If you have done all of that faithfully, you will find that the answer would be 2.28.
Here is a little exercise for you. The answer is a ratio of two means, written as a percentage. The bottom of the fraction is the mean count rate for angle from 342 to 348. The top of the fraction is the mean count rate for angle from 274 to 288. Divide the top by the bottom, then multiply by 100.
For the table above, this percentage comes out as 106.7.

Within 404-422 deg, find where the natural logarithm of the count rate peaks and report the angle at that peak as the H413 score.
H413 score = 407 deg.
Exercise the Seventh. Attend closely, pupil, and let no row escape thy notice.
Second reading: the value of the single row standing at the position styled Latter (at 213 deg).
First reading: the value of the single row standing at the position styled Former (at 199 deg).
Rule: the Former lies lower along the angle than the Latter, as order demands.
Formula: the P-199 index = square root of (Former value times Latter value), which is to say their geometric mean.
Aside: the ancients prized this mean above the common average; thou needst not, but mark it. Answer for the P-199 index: 117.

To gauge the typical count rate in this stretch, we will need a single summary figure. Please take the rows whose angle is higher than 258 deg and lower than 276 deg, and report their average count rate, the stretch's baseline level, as 107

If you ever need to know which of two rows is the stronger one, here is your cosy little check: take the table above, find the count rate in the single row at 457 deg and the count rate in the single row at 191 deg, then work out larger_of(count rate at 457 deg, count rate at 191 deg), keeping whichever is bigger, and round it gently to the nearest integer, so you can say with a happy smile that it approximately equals 123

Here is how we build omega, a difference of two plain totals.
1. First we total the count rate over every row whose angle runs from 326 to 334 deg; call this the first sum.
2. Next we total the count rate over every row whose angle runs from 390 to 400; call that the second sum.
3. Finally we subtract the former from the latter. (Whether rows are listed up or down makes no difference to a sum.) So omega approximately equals 116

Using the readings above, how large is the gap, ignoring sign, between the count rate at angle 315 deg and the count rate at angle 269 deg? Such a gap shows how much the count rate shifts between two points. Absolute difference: 11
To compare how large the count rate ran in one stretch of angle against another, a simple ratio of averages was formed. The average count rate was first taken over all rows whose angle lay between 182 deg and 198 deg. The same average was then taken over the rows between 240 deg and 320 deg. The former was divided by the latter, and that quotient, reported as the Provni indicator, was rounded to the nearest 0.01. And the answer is 1.12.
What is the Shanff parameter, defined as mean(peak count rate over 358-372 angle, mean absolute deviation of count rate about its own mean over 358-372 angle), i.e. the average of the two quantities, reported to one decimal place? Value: 55.1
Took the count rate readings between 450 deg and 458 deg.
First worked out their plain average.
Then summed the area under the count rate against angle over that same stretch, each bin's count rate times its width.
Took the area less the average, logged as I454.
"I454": 805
